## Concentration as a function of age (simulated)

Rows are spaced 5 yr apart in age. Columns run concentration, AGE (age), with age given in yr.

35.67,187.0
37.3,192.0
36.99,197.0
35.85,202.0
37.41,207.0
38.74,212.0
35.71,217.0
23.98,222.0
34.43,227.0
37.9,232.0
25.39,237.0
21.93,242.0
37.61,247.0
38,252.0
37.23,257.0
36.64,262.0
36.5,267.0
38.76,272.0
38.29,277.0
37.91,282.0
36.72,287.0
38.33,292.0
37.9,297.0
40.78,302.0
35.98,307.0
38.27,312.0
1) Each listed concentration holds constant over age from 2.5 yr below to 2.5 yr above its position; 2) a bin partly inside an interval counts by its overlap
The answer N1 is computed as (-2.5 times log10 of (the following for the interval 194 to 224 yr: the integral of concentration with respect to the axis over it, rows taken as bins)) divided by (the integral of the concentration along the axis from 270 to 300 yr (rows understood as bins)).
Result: -0.0066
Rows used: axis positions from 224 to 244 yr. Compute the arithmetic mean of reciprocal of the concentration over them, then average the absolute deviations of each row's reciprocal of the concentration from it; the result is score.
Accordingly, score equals 0.007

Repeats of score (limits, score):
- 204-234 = 0.004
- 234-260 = 0.008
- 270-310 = 0.001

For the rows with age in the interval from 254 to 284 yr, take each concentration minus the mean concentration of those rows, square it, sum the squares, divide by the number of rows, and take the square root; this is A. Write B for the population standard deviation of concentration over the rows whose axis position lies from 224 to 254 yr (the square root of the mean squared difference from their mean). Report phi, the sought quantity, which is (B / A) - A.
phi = 7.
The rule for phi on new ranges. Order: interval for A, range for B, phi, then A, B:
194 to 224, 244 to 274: -5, 4.9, 1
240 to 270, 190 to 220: -6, 5.7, 1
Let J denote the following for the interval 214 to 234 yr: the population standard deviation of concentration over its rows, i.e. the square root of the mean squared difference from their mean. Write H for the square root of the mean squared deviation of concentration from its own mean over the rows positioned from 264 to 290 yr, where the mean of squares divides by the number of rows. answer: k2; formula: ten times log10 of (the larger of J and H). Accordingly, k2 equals 7.29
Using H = 0.9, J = 5.4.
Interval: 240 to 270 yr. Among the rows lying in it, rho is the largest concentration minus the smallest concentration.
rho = 16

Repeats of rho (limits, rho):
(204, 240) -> 15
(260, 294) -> 2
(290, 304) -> 3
